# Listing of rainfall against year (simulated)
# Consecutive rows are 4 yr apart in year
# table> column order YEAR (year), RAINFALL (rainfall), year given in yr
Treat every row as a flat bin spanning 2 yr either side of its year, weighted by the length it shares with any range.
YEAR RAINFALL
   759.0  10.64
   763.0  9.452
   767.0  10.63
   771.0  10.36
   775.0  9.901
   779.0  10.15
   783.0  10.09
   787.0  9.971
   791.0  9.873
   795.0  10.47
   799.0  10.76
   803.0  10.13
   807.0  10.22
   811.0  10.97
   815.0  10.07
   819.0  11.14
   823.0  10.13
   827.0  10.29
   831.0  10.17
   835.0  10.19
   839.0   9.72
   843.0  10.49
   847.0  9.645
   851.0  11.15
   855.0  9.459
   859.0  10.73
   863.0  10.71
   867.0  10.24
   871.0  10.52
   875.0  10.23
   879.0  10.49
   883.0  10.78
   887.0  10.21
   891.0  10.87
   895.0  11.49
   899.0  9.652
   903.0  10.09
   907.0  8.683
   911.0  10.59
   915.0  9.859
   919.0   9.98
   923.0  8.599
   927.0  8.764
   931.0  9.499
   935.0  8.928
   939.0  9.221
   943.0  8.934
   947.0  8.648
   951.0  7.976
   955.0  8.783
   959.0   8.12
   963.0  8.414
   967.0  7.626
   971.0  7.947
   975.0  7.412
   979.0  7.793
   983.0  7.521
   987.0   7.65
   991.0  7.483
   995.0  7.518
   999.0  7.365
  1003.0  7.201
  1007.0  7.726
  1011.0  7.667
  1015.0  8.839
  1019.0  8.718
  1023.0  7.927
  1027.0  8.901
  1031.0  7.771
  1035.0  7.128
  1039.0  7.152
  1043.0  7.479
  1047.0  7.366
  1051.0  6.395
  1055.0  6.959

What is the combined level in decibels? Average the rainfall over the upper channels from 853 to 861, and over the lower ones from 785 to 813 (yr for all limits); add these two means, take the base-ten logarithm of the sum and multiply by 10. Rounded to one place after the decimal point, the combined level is 13.1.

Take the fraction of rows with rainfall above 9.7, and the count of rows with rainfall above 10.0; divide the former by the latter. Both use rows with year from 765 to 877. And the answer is 0.04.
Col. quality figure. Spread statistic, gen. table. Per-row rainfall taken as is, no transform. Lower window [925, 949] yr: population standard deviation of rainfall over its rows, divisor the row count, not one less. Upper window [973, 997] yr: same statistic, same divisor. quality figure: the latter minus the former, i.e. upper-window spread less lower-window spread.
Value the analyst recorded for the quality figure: -0.2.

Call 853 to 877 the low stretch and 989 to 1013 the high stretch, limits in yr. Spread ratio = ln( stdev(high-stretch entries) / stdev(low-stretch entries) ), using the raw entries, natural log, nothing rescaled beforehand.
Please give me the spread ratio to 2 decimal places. -0.89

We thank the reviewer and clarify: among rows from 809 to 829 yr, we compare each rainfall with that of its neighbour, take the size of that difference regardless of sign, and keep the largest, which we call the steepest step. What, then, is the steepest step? 1.07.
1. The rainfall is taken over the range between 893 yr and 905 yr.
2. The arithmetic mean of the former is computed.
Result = 10.4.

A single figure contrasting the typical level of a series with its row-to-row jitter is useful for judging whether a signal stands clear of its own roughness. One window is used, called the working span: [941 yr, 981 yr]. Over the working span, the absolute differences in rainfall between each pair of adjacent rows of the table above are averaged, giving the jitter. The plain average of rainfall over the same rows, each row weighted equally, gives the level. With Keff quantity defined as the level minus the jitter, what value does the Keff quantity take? 7.6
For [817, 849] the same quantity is 9.7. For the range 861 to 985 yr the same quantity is 8.7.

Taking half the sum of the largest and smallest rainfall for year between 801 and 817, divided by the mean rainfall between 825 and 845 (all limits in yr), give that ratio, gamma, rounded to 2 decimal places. 1.03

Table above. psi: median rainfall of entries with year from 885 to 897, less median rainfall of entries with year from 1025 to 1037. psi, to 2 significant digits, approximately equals 3.1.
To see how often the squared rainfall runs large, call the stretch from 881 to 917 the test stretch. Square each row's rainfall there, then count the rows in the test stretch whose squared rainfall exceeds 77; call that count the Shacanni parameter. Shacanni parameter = 8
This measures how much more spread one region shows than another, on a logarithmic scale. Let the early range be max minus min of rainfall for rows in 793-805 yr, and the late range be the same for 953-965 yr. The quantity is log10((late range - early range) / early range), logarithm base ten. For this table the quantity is -1.3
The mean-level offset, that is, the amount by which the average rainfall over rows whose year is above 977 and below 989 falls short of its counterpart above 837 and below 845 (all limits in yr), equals 2.5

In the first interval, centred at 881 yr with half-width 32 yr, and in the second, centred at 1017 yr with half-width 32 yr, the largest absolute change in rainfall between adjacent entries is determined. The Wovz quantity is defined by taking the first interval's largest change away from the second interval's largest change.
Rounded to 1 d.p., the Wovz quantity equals -0.7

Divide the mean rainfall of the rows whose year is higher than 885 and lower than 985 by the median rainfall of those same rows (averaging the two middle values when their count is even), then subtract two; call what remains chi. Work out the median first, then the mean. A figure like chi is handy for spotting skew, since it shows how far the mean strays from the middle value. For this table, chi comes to -0.97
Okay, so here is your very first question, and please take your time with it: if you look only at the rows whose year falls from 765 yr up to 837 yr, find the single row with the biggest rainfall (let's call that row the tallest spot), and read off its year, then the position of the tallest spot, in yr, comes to 819.0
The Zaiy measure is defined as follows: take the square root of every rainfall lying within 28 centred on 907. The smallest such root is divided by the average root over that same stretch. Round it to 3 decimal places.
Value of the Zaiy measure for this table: 0.930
